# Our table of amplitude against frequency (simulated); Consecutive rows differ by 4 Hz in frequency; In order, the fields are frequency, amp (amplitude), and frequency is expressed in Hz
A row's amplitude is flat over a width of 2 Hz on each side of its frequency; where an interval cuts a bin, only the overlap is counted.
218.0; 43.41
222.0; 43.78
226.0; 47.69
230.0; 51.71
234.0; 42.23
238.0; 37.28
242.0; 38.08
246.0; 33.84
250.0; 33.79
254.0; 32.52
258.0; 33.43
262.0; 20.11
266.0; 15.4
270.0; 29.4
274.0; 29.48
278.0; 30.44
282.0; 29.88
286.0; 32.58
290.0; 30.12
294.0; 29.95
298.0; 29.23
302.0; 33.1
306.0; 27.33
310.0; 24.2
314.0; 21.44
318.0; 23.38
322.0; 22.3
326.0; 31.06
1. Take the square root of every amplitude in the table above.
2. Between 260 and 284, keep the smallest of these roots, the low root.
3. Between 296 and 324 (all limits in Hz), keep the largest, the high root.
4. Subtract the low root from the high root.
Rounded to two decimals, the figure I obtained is 1.83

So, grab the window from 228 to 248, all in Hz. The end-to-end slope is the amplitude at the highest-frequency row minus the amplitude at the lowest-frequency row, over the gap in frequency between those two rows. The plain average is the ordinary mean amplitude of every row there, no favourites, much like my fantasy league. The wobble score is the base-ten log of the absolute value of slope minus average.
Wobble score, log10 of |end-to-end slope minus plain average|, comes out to 1.62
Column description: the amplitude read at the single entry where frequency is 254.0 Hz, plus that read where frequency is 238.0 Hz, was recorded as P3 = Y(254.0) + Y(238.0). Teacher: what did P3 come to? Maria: 70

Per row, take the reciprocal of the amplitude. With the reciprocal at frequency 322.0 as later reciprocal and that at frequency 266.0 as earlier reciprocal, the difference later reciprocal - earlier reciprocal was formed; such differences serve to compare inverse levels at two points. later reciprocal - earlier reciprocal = -0.020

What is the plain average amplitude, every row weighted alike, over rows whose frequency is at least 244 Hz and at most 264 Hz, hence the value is 31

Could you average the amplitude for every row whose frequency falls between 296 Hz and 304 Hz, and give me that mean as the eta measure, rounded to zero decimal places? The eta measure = 31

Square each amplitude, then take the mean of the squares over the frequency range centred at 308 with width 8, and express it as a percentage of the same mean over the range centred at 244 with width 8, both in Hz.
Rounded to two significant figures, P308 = 51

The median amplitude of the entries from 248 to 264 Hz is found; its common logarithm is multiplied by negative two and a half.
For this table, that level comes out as -3.80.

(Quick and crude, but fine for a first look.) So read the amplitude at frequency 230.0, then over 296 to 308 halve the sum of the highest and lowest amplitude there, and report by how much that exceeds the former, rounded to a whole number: -21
